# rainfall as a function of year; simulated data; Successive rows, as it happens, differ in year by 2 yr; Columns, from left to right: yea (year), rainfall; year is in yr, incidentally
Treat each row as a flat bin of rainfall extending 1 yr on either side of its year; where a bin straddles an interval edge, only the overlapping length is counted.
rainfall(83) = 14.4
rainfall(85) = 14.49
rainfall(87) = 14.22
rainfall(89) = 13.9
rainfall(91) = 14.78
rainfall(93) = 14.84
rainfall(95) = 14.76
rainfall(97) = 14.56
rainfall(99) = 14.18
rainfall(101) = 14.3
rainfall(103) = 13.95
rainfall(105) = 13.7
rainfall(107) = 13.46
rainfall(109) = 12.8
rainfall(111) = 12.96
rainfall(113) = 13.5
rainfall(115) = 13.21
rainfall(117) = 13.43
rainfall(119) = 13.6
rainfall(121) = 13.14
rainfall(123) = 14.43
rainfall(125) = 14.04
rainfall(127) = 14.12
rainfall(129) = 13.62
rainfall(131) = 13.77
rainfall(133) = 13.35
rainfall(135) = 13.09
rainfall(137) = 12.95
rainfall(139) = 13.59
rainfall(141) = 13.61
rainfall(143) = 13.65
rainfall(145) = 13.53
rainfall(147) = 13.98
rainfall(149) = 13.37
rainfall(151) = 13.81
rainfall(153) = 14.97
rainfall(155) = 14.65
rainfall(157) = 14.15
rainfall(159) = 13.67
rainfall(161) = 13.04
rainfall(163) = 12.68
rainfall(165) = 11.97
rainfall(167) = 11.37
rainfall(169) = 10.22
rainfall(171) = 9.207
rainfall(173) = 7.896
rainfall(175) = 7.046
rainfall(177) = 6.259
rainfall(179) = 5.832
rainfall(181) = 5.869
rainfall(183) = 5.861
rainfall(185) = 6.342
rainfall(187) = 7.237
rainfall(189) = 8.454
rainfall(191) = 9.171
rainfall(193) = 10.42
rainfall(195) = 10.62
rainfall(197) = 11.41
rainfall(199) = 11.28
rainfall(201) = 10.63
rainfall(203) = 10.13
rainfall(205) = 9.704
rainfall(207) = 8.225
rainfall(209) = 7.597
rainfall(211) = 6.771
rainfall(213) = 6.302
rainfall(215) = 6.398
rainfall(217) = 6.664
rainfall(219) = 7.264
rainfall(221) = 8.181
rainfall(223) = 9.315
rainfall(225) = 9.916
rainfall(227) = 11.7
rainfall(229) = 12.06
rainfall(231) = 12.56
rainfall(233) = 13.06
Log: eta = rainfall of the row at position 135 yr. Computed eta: 13.09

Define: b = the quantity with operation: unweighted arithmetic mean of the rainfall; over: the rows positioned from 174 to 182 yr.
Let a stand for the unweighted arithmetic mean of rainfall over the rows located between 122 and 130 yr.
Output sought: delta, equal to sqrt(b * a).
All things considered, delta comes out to 9.4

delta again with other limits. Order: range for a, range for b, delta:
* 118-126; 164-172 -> 12.1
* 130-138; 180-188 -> 9.2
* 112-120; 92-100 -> 14.0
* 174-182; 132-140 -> 9.1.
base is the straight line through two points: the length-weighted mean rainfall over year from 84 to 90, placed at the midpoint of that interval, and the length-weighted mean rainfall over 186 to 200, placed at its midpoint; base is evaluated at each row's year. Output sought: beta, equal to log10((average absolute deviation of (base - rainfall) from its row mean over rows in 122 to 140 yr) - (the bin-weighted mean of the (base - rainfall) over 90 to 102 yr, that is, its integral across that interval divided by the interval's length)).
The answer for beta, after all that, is 0.01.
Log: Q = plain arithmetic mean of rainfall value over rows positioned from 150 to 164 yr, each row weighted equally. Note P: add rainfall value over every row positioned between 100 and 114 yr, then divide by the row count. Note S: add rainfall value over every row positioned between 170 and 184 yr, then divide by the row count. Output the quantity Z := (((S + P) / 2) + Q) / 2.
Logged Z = 12.0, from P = 13.5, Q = 13.9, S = 6.9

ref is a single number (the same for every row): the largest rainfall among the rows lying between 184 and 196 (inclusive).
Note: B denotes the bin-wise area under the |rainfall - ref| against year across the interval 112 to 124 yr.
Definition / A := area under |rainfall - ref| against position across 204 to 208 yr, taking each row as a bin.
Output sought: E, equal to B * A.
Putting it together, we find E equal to 233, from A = 7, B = 35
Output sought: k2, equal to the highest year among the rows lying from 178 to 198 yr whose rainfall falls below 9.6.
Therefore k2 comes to 191 yr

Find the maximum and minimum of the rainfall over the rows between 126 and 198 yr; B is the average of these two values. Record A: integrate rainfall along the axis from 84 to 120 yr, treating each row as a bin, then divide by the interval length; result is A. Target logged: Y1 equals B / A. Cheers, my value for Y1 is 0.75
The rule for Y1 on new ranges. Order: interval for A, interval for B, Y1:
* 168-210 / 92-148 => 1.62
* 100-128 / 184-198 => 0.65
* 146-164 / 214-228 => 0.66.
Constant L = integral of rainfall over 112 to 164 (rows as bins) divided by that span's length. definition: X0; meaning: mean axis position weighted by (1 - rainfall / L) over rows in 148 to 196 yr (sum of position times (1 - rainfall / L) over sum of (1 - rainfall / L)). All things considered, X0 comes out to 181.2 yr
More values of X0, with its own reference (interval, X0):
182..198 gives 188.2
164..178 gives 172.8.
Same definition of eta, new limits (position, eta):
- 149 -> 13.37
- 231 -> 12.56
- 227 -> 11.7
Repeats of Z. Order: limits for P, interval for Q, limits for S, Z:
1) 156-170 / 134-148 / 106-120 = 13.2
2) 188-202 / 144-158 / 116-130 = 13.0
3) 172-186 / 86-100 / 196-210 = 11.3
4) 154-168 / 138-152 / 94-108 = 13.6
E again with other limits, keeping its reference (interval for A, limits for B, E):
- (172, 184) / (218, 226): 779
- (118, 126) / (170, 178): 615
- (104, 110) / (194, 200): 47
